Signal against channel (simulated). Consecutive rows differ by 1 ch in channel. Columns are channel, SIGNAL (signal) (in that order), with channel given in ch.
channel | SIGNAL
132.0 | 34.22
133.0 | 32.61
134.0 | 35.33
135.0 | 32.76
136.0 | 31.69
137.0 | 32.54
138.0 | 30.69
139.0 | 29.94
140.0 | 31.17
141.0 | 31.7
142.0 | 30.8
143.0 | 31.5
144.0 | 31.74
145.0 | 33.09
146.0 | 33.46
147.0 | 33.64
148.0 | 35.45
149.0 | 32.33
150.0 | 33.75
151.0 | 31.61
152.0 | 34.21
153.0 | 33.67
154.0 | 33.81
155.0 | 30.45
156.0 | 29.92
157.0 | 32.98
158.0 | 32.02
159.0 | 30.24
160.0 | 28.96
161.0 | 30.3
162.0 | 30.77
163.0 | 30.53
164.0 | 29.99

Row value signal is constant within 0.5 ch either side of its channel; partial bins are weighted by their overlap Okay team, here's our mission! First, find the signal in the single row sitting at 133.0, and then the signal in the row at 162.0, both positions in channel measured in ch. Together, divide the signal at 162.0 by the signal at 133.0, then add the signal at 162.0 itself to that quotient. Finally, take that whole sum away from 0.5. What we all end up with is -31.2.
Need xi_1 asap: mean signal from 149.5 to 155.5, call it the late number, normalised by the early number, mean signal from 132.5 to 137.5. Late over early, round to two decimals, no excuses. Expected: 1.00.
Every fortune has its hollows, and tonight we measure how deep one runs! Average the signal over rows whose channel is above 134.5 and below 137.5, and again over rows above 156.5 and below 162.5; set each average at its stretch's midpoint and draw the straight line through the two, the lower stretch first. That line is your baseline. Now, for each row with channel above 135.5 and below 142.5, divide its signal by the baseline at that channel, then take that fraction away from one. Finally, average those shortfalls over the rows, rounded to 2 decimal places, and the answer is 0.03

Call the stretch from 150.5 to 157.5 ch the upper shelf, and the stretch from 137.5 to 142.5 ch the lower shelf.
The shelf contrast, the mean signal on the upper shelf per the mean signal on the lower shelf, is 1.05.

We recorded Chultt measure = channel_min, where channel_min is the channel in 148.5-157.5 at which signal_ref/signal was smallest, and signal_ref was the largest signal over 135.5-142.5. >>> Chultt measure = 152.0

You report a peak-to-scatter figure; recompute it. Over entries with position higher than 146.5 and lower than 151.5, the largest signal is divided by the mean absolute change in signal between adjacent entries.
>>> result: 17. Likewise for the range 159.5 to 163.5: 45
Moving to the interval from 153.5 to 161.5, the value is 19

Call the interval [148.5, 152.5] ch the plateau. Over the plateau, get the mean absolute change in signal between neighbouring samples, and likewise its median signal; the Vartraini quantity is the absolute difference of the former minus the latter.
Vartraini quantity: 31.0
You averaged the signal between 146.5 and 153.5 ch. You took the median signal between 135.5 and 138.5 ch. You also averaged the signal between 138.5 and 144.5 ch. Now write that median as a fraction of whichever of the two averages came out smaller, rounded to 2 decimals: 1.02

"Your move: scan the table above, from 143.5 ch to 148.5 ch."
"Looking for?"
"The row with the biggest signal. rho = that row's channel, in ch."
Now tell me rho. 148.0 ch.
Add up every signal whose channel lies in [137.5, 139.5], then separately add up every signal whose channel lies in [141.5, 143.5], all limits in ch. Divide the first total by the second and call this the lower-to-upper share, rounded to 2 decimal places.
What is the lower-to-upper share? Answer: 0.97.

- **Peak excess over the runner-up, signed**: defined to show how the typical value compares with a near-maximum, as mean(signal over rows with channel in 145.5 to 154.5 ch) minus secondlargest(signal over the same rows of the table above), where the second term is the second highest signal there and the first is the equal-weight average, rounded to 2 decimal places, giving -0.66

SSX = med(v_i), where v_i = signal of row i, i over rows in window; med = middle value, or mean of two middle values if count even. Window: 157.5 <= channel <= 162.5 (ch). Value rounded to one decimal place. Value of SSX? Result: 30.3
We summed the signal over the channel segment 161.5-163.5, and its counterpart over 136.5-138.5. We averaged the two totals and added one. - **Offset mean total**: 63.3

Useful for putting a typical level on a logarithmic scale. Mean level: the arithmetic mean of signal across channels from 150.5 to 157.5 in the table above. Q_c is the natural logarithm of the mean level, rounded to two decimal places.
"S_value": 3.48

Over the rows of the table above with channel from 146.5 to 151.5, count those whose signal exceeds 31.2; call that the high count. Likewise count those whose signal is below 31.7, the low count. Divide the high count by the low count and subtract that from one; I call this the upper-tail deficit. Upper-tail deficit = -4.0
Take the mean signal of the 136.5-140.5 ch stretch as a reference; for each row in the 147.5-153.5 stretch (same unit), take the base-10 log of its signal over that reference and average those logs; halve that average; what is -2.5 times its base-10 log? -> 4.5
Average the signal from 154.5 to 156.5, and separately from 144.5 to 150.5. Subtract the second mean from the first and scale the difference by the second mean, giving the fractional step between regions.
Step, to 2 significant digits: -0.10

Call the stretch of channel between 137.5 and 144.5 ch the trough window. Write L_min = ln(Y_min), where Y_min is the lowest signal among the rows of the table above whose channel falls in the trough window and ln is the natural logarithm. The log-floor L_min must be 3.40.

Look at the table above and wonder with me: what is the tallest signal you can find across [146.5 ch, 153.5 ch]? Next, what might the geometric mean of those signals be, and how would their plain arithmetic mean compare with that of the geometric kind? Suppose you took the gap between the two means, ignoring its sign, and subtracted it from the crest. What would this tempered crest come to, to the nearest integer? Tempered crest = 35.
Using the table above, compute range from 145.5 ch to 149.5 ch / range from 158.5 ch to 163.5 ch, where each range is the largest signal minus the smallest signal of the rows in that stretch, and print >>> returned 1.7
